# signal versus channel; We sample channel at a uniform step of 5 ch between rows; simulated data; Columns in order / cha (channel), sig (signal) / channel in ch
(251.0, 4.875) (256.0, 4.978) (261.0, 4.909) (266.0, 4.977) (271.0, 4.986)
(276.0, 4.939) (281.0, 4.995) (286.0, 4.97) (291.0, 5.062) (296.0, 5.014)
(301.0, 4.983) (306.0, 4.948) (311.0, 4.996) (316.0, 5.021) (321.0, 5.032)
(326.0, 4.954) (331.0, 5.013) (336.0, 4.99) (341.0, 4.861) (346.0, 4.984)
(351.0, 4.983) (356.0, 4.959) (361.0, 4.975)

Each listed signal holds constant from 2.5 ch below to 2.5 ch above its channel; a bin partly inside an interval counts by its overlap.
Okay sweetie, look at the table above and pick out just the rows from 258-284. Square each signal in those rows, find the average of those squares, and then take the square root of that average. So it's 4.96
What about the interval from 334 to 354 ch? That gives 4.95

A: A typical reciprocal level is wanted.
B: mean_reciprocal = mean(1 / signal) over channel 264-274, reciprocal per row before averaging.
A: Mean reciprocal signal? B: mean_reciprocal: 0.201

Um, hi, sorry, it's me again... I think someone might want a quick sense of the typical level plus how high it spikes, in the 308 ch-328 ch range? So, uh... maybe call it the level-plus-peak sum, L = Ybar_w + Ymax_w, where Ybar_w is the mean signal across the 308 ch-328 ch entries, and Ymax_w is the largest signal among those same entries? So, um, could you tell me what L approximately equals 10.0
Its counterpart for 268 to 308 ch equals 10.0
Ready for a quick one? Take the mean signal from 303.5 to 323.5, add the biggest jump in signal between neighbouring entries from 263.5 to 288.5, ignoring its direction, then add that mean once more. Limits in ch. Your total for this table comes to 10.1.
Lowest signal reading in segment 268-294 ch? 4.939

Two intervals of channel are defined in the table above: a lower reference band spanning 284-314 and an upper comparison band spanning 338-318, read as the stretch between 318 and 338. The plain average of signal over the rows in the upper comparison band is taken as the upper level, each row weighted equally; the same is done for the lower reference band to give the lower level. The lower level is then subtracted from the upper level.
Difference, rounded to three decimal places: 0.002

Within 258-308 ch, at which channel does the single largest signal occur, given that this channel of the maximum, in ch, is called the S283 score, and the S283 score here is 291.0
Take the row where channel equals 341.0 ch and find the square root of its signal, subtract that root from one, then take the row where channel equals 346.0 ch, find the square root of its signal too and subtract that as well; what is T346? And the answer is -3.44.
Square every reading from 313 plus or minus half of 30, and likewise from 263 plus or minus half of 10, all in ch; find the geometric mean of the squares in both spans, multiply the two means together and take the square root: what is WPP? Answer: 24.7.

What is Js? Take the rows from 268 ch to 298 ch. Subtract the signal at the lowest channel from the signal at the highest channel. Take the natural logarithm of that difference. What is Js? -3.6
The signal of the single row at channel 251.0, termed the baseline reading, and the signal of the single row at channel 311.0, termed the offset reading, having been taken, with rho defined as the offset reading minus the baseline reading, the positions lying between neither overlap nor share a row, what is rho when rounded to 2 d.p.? 0.12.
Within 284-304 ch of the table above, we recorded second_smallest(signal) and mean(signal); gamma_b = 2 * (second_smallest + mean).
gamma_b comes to 20.0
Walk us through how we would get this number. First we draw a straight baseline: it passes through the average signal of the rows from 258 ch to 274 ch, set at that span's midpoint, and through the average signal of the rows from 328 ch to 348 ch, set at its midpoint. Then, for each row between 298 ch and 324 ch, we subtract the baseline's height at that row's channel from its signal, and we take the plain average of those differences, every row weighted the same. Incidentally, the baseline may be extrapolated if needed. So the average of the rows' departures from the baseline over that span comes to 0.036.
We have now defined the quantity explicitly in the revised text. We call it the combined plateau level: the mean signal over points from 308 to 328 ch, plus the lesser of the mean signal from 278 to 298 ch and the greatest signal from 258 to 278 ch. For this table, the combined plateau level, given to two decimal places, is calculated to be 9.99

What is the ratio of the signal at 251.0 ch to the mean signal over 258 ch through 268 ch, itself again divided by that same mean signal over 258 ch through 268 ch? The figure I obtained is 0.200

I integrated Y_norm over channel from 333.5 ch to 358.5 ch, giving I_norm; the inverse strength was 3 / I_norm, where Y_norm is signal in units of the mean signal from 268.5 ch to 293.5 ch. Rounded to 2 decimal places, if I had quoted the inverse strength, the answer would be 0.12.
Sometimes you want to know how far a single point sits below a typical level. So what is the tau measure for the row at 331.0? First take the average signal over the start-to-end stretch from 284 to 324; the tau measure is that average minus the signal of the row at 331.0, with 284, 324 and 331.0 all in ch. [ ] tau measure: -0.01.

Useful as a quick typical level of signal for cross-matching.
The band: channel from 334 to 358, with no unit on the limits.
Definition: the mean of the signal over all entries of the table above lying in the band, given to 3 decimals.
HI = 4.955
